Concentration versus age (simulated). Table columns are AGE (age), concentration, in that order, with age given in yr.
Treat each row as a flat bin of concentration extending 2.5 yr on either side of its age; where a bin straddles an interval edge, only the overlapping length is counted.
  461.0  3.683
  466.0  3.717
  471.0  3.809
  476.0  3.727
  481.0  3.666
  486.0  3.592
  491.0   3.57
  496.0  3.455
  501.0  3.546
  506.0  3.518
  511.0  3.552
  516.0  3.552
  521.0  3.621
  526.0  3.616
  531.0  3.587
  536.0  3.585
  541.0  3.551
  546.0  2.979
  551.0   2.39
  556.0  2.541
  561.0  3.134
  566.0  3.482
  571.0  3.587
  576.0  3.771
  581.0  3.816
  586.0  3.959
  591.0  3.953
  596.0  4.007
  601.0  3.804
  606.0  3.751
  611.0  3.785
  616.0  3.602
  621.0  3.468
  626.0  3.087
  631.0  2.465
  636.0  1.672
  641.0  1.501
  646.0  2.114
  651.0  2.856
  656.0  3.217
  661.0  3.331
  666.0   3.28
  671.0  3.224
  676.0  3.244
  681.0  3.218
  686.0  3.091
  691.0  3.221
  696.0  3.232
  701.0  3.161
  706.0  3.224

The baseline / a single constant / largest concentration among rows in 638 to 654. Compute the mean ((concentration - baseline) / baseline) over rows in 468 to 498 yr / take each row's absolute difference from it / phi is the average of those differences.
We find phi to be 0.03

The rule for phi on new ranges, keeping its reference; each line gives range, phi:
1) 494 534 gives 0.01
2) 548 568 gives 0.15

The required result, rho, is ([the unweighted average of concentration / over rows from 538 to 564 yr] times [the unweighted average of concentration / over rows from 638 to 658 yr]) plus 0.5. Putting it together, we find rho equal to 7.6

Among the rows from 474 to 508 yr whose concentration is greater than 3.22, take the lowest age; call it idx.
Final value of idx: 476.0 yr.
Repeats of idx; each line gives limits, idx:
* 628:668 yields 661.0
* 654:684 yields 661.0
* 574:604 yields 576.0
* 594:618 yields 596.0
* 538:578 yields 541.0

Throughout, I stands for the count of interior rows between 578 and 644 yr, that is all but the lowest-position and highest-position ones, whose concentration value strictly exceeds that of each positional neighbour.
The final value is 3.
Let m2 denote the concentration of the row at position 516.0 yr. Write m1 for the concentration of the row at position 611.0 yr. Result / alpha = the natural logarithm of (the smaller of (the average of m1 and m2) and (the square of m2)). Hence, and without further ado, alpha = 1.30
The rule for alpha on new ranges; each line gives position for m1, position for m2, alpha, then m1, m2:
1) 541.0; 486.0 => 1.27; 3.551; 3.592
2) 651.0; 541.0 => 1.16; 2.856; 3.551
